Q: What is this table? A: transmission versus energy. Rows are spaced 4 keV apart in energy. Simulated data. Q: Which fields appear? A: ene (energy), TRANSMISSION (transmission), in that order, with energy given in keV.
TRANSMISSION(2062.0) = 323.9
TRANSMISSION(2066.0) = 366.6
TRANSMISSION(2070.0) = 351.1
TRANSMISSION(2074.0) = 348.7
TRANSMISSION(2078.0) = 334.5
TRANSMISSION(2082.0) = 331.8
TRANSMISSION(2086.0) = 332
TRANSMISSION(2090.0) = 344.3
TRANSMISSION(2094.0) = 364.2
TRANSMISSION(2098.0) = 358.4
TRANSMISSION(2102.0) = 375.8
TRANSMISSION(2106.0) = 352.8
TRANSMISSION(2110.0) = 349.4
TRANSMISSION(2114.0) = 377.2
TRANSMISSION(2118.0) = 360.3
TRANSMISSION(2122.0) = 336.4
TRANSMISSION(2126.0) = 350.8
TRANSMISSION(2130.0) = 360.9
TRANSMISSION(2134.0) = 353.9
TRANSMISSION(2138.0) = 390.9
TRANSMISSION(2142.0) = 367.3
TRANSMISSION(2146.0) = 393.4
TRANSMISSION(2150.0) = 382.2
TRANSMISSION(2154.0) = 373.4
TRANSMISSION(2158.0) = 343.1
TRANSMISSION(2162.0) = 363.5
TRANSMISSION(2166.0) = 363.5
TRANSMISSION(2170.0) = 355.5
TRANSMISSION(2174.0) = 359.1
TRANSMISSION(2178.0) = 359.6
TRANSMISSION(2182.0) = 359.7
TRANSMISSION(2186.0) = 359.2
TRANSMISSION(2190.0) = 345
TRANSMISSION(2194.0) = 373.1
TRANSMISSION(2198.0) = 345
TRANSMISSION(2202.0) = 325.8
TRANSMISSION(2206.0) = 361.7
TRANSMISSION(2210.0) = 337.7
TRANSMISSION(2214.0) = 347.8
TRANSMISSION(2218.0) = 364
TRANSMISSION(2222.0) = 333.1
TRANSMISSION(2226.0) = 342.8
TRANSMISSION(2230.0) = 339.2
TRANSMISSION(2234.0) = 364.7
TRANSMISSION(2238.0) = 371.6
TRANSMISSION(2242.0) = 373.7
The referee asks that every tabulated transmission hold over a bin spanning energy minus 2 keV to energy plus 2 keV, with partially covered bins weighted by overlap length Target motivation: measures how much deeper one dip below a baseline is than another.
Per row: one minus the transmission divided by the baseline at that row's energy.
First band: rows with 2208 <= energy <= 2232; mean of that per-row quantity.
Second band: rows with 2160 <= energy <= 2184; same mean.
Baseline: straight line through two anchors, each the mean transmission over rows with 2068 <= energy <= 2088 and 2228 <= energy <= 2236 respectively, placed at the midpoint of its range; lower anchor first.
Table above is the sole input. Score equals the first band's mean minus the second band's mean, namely 0.057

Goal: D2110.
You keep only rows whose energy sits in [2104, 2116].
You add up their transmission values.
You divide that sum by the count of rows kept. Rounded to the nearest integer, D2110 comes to 360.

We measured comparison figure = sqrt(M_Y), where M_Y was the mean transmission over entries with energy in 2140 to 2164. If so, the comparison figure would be 19.2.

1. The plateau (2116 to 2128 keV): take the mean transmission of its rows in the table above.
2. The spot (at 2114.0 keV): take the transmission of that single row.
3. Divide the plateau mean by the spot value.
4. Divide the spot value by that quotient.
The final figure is 407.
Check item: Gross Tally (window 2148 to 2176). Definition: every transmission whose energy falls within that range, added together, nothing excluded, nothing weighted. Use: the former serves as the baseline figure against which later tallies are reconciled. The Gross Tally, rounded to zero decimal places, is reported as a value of 2540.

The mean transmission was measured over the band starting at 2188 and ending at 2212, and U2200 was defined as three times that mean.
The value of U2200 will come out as 1044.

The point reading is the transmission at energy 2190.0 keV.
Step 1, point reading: 345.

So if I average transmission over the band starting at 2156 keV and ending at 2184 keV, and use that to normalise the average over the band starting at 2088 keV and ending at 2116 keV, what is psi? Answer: 1.01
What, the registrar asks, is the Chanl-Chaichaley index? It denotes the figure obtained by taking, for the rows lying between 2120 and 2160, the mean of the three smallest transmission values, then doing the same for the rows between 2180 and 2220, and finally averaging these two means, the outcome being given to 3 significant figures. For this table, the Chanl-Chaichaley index 340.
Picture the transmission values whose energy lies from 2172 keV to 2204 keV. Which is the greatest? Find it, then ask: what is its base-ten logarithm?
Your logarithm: 2.57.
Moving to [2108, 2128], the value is 2.58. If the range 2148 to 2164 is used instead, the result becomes 2.58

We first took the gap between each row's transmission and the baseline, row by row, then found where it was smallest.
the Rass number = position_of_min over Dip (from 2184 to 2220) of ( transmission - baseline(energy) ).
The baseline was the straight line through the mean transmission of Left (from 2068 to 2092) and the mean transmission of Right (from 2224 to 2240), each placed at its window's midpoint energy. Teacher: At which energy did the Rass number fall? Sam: 2202.0 keV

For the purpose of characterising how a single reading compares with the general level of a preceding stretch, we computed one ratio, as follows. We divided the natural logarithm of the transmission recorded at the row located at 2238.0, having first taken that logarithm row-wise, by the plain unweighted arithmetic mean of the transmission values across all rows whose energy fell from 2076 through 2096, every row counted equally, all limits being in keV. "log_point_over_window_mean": 0.0173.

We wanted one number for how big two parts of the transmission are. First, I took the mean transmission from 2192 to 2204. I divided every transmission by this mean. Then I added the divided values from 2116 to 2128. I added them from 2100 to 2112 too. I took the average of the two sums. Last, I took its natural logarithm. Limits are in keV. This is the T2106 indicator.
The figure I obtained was 1.117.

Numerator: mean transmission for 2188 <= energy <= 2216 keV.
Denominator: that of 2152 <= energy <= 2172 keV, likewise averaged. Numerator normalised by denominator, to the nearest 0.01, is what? 0.97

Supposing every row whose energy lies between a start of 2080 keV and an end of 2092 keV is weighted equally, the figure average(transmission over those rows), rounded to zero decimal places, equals 336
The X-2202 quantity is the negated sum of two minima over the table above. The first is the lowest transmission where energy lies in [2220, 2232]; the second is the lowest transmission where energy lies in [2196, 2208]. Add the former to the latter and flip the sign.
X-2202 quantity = -659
